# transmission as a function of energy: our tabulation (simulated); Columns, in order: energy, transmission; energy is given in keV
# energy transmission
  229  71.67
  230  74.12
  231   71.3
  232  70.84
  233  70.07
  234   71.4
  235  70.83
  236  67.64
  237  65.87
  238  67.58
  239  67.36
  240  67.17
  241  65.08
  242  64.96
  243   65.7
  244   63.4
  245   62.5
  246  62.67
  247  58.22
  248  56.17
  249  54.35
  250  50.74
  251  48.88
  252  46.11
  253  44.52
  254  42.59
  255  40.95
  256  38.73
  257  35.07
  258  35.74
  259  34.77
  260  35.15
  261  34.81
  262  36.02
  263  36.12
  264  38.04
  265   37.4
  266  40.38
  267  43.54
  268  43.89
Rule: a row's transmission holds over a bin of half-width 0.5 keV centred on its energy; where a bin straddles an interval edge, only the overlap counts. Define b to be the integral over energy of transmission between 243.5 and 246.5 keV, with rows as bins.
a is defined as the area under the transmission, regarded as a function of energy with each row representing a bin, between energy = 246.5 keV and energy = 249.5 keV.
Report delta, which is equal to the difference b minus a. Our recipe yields 20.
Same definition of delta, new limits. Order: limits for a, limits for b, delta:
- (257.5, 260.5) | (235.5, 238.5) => 95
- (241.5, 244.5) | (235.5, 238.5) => 7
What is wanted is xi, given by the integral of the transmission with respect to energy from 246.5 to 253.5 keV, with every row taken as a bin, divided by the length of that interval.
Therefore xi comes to 51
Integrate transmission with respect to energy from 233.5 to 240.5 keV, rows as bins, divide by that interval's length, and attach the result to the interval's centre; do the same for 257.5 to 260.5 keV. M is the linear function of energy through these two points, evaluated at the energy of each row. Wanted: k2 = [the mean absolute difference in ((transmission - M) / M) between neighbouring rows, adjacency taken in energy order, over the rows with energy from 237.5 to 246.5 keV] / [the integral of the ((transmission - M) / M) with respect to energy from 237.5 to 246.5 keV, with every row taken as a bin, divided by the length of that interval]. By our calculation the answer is 0.28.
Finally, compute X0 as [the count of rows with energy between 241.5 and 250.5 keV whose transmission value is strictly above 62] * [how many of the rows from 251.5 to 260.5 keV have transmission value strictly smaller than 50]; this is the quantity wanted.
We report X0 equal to 45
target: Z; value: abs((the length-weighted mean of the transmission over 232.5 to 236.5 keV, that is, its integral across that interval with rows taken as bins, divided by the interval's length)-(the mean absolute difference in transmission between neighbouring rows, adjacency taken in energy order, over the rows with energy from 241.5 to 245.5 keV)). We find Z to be 69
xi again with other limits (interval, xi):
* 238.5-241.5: 67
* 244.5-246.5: 63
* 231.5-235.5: 71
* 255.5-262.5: 36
